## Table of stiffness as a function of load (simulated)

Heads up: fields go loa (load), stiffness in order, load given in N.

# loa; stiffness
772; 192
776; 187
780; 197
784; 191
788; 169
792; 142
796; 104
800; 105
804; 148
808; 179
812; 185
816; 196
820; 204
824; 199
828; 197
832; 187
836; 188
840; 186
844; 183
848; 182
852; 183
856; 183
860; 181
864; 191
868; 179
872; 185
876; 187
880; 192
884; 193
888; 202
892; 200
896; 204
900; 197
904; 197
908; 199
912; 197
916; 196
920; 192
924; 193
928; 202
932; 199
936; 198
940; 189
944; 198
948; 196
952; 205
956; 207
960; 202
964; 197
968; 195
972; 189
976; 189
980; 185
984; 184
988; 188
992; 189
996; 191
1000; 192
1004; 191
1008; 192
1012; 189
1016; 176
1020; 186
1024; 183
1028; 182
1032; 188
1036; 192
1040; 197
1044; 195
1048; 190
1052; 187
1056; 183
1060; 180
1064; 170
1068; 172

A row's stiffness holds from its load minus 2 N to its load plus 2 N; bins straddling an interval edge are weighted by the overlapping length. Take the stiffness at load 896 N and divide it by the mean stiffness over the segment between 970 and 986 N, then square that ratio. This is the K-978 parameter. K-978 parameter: 1.19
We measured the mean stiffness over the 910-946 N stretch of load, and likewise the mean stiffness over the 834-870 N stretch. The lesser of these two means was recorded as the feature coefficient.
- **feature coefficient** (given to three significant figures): 184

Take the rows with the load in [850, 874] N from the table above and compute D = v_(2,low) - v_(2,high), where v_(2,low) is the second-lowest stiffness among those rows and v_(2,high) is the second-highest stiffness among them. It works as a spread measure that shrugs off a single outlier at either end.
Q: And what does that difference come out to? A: -4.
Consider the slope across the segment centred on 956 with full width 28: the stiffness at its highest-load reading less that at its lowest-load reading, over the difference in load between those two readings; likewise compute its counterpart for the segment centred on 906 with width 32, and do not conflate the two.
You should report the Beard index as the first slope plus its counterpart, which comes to -0.41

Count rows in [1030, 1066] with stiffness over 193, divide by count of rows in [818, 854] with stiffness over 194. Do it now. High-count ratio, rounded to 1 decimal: 0.7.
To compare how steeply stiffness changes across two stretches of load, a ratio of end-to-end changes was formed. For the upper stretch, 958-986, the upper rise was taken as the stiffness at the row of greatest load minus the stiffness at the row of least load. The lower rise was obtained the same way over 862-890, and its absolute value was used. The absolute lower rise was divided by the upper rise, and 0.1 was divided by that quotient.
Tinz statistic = -0.16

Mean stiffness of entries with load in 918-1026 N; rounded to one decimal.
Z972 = 192.5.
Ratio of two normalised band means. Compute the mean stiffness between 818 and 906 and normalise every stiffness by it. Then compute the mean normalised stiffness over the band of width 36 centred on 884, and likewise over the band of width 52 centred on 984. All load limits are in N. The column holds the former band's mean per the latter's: 1.01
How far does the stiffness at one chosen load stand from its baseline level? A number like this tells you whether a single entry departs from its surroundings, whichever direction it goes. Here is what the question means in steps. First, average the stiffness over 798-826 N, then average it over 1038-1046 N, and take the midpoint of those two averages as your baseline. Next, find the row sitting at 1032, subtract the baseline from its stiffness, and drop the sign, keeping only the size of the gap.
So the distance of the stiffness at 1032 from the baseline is 3.1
